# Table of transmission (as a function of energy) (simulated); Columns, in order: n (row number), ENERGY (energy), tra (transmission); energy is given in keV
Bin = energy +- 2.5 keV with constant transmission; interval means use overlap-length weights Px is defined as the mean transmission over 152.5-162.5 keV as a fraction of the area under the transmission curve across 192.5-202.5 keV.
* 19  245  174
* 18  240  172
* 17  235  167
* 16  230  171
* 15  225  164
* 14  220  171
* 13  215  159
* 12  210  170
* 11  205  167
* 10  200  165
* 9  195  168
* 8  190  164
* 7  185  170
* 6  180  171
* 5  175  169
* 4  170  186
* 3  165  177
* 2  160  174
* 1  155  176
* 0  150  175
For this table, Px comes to 0.105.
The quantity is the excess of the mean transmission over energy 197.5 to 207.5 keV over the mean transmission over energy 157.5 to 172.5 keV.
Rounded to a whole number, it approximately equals -13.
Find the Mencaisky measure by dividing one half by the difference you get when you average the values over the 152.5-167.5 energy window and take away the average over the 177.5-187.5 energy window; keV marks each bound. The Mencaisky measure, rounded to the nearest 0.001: 0.097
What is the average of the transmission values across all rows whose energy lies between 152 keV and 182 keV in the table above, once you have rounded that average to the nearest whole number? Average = 176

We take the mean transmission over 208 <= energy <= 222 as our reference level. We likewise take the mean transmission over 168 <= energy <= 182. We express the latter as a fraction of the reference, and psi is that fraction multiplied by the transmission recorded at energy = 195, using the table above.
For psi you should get 177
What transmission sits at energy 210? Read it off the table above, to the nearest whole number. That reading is 170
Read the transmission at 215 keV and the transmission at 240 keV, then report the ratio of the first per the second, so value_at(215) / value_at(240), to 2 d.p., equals 0.92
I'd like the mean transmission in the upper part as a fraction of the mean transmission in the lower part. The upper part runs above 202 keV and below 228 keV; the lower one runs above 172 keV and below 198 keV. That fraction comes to 0.99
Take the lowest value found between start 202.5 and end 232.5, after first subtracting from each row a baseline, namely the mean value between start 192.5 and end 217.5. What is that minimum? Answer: -7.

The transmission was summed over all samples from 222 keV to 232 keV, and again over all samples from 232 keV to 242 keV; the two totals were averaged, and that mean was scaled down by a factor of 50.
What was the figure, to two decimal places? 6.74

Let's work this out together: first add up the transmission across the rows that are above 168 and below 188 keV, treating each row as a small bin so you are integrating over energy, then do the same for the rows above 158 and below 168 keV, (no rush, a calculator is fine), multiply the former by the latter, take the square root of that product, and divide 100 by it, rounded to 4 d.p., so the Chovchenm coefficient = 0.0405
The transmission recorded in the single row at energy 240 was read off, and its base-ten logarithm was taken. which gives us 2.24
